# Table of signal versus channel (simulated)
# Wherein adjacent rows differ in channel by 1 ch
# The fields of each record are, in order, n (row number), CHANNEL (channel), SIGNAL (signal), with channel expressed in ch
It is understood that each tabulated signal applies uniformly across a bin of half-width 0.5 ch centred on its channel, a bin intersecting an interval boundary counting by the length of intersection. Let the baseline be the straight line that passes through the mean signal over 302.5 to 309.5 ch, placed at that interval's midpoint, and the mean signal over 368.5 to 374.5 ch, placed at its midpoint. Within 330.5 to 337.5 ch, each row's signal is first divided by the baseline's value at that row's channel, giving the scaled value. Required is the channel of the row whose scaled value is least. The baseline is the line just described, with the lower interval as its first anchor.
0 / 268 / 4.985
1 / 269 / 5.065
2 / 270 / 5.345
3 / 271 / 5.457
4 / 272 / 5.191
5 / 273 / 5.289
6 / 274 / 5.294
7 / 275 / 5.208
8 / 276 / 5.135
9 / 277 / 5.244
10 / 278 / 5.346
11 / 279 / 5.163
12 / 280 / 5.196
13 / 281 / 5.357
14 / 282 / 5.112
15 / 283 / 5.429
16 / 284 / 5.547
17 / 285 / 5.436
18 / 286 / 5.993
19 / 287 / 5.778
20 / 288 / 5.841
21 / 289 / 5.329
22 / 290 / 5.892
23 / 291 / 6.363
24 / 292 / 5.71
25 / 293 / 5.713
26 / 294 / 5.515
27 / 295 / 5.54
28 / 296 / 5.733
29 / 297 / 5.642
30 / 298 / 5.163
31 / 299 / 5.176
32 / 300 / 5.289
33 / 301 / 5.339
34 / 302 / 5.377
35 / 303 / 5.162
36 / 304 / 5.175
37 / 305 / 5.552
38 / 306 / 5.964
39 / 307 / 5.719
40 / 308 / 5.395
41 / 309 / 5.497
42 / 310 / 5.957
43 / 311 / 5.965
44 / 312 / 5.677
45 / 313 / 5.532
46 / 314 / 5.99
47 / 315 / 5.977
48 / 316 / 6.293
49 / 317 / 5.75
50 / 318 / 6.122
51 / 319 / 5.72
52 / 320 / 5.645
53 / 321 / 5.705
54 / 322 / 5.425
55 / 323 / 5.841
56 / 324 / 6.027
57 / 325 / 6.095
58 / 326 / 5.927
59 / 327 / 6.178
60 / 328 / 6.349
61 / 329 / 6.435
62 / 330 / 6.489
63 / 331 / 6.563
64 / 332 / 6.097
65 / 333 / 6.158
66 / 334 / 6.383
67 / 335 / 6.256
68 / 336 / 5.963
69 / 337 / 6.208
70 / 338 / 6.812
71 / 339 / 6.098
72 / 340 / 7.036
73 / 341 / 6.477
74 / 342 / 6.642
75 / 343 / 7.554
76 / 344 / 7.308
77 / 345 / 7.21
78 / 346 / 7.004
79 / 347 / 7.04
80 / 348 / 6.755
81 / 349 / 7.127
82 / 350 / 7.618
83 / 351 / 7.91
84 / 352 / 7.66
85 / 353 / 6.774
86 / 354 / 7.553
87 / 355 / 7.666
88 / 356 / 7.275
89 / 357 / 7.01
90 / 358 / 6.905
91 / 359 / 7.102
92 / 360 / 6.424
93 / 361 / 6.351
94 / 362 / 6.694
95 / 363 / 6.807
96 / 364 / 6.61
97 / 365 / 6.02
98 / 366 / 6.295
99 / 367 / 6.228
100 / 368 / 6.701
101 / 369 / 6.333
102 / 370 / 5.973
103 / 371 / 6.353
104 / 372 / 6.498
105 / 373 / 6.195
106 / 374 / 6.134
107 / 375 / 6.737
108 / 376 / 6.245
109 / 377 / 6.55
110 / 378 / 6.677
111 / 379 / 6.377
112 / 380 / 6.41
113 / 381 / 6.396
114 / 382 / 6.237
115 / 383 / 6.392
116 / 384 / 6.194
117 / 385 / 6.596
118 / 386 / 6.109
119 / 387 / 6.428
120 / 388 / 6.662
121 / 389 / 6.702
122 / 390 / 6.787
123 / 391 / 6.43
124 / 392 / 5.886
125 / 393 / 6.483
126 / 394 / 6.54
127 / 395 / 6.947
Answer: 336 ch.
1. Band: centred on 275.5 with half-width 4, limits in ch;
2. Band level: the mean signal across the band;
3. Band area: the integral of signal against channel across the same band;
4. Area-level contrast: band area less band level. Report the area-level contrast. 37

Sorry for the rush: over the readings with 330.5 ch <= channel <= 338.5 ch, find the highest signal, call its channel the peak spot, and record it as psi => 338 ch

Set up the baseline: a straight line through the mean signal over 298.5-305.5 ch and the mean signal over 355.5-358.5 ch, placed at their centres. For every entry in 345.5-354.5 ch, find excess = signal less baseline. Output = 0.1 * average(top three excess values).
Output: 0.086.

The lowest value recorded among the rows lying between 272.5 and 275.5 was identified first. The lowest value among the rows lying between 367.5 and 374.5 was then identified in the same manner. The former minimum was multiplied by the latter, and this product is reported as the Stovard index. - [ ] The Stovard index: 31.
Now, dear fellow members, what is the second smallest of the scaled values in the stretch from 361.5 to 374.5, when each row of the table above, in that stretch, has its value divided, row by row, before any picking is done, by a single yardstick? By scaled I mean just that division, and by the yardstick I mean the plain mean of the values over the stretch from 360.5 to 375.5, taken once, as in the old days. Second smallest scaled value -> 0.94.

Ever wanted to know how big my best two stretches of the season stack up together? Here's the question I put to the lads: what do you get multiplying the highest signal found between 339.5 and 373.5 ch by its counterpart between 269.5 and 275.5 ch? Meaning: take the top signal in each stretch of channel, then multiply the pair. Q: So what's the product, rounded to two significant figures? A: 43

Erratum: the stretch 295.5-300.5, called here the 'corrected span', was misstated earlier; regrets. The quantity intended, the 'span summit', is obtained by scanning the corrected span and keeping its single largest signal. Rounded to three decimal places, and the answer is 5.733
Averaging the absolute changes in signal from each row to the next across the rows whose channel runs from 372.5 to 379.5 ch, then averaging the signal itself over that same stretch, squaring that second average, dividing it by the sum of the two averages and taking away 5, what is 1.1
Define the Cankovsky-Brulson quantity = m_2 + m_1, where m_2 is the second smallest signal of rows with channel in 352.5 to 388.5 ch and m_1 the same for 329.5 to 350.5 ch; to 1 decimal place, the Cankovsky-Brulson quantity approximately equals 12.1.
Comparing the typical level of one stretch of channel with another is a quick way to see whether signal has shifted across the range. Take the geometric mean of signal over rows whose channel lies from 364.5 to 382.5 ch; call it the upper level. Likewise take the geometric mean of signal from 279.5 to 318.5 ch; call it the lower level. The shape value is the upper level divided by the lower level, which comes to 1.13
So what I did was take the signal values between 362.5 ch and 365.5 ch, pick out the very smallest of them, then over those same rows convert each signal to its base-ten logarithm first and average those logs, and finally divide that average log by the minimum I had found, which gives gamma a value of 0.135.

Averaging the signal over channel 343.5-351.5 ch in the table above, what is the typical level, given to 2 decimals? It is 7.25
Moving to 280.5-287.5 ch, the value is 5.52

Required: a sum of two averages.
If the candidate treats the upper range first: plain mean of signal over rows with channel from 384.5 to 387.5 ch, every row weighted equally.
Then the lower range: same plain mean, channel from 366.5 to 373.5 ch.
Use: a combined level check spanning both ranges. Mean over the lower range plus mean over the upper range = 12.7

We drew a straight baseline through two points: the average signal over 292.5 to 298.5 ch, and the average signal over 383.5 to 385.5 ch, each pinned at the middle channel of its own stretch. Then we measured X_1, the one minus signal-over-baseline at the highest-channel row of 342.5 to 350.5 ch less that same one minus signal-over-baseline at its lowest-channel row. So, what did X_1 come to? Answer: 0.00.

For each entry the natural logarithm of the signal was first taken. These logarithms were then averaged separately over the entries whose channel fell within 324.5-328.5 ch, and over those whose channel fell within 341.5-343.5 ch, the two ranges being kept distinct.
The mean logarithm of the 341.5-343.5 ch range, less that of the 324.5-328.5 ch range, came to 0.14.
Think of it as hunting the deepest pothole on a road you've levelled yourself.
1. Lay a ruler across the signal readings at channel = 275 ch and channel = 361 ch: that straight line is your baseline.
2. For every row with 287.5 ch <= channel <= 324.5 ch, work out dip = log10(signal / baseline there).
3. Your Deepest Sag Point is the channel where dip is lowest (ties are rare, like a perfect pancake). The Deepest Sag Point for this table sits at 303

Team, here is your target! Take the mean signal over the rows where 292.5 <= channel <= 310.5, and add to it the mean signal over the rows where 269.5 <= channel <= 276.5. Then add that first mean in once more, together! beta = 16.3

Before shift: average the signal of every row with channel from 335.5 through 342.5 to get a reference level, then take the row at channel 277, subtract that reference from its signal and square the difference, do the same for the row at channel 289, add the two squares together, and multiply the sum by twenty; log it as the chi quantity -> 55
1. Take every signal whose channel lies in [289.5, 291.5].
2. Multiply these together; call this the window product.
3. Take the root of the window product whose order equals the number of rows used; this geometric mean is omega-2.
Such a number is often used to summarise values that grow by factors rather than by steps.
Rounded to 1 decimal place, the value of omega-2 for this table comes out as 6.1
